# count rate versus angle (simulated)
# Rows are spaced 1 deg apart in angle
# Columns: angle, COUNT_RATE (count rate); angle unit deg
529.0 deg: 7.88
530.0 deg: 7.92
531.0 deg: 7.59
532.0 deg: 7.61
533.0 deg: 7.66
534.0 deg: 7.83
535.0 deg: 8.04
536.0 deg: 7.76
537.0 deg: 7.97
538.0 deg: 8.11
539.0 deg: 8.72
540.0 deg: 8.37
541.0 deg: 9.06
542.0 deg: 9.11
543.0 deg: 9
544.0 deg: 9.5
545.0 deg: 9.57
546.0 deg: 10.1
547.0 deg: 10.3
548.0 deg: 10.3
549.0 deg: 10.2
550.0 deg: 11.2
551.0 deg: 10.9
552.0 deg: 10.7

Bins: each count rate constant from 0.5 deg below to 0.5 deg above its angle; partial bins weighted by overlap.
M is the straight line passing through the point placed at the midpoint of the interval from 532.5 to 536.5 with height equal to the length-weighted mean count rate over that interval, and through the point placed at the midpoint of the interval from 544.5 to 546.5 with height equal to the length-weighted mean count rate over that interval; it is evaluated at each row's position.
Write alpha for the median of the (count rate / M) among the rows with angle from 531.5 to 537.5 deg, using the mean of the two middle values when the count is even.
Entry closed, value 1.01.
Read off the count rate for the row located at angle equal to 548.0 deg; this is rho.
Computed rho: 10.3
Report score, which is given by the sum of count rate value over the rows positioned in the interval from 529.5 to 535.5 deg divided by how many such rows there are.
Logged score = 7.8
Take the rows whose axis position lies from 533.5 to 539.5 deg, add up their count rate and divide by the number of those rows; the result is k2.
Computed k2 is 8.1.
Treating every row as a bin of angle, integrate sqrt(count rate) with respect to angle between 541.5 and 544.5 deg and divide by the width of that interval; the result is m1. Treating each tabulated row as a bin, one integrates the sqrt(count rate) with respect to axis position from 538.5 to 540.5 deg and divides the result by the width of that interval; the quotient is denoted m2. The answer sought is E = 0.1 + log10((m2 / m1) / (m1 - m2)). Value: 1.0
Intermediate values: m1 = 3.03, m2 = 2.92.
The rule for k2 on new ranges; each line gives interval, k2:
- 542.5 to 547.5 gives 9.7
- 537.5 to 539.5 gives 8.4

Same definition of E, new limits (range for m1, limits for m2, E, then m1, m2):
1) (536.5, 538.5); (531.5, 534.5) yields 1.3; 2.84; 2.77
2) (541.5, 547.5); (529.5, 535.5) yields 0.6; 3.10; 2.79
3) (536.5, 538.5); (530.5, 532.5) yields 1.2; 2.84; 2.76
